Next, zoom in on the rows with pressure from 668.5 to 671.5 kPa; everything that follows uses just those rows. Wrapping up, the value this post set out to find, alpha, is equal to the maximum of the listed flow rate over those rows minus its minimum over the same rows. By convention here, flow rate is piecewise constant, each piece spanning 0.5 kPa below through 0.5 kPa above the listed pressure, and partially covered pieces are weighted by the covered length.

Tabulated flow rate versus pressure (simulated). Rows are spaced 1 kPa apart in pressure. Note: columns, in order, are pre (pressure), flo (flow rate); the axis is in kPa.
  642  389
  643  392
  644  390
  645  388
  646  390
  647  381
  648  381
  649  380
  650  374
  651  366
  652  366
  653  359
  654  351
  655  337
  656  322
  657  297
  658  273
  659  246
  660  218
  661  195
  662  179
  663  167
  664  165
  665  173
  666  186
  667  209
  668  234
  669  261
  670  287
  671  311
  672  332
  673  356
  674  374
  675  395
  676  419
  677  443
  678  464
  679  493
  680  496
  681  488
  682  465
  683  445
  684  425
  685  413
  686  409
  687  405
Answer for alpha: 50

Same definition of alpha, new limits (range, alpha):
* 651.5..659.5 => 120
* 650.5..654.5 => 15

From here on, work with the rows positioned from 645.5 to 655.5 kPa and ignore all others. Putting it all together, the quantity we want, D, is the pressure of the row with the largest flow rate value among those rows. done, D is 646 kPa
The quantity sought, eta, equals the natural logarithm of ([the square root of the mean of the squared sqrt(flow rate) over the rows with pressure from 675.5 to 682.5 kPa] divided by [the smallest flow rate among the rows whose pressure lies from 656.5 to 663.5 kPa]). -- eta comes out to -2.04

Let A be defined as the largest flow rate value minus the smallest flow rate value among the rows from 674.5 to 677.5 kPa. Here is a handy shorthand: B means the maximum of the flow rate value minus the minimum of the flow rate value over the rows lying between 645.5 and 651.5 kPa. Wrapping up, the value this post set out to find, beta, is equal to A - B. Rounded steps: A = 48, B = 24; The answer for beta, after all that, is 24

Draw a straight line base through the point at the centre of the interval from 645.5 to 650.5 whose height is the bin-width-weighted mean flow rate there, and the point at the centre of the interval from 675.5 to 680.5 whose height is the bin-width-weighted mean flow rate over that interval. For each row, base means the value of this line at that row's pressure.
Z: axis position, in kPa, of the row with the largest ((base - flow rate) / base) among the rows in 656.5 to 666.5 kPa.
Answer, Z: 664 kPa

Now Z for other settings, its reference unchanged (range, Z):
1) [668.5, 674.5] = 669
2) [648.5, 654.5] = 654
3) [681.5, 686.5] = 686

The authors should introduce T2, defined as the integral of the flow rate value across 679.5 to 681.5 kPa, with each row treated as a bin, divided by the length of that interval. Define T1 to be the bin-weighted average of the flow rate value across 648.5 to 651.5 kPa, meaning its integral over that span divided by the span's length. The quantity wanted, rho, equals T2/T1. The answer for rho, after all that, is 1.3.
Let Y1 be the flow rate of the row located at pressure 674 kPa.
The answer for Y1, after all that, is 374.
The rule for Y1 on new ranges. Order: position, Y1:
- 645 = 388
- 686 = 409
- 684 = 425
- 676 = 419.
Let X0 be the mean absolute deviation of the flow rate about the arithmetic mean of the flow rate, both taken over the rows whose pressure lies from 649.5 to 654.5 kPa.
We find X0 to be 7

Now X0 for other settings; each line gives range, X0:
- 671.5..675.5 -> 20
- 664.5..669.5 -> 28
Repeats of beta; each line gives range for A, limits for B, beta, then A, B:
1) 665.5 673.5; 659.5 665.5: 117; 170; 53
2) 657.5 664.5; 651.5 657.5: 39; 108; 69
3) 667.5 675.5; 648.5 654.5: 132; 161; 29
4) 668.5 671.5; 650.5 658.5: -43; 50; 93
